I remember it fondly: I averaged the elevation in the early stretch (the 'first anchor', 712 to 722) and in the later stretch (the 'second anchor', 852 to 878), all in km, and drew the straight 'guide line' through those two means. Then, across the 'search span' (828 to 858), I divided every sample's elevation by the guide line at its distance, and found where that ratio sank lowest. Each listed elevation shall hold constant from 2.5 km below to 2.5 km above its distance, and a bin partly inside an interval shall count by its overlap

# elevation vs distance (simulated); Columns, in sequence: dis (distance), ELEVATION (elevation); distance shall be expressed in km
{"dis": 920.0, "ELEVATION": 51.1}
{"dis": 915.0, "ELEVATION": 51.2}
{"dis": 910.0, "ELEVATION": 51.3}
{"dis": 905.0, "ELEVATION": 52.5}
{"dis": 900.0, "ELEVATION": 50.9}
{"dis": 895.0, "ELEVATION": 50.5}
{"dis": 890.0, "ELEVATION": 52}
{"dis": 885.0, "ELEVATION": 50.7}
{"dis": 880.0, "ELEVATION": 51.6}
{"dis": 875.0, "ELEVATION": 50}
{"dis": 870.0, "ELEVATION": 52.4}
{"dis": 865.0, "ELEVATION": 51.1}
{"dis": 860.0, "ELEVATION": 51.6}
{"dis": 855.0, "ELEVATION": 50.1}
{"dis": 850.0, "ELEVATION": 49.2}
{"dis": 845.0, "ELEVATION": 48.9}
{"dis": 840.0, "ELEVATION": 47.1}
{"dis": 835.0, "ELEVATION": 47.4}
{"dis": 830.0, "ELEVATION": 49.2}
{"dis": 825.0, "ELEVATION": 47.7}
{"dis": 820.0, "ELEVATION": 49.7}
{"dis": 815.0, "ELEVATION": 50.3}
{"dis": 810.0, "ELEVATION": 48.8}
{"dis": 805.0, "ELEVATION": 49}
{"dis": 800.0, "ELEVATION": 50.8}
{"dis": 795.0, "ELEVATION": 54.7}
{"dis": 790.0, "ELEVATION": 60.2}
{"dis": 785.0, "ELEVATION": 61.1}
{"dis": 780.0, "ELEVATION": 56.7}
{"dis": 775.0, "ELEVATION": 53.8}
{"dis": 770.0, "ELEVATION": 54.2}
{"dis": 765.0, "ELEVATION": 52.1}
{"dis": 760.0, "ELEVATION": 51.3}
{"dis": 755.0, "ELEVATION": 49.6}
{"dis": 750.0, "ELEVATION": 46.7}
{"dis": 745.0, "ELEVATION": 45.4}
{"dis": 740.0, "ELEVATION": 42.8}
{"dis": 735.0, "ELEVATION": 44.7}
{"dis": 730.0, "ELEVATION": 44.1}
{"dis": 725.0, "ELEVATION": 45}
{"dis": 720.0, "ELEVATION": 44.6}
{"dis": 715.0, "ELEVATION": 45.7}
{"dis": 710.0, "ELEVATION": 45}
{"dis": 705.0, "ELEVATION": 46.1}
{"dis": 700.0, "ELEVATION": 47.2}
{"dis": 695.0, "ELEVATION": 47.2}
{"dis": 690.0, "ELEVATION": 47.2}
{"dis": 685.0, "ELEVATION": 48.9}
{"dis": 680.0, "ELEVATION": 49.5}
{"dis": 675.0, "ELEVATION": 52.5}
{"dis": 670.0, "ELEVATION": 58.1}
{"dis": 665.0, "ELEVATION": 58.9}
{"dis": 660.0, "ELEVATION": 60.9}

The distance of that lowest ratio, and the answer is 840.0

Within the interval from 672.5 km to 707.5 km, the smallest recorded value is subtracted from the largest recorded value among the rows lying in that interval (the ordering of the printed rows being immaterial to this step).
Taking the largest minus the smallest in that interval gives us 6.4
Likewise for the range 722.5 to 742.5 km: 2.2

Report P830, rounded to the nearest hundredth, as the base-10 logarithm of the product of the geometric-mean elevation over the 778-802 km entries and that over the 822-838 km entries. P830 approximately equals 3.43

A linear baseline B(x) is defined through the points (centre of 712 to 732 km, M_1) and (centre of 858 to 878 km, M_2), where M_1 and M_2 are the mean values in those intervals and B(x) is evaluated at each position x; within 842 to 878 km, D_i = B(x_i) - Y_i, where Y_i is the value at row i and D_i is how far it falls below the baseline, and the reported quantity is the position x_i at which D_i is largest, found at 875.0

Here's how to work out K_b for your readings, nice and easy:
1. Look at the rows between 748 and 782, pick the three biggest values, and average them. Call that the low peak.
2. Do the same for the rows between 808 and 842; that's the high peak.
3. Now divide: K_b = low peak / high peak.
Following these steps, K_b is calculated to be 1.10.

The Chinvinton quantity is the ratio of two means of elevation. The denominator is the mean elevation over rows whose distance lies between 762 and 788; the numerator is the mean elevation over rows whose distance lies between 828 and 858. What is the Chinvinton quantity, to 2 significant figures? 0.88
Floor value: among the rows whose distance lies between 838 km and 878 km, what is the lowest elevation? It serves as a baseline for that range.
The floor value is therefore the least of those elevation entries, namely 47.1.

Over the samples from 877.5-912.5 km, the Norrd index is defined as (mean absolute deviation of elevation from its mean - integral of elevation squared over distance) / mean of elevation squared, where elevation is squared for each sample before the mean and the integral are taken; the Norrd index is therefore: -35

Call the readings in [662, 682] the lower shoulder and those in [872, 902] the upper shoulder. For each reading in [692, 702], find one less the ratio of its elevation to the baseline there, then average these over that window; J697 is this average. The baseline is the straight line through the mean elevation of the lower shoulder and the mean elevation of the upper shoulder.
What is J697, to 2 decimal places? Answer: 0.13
